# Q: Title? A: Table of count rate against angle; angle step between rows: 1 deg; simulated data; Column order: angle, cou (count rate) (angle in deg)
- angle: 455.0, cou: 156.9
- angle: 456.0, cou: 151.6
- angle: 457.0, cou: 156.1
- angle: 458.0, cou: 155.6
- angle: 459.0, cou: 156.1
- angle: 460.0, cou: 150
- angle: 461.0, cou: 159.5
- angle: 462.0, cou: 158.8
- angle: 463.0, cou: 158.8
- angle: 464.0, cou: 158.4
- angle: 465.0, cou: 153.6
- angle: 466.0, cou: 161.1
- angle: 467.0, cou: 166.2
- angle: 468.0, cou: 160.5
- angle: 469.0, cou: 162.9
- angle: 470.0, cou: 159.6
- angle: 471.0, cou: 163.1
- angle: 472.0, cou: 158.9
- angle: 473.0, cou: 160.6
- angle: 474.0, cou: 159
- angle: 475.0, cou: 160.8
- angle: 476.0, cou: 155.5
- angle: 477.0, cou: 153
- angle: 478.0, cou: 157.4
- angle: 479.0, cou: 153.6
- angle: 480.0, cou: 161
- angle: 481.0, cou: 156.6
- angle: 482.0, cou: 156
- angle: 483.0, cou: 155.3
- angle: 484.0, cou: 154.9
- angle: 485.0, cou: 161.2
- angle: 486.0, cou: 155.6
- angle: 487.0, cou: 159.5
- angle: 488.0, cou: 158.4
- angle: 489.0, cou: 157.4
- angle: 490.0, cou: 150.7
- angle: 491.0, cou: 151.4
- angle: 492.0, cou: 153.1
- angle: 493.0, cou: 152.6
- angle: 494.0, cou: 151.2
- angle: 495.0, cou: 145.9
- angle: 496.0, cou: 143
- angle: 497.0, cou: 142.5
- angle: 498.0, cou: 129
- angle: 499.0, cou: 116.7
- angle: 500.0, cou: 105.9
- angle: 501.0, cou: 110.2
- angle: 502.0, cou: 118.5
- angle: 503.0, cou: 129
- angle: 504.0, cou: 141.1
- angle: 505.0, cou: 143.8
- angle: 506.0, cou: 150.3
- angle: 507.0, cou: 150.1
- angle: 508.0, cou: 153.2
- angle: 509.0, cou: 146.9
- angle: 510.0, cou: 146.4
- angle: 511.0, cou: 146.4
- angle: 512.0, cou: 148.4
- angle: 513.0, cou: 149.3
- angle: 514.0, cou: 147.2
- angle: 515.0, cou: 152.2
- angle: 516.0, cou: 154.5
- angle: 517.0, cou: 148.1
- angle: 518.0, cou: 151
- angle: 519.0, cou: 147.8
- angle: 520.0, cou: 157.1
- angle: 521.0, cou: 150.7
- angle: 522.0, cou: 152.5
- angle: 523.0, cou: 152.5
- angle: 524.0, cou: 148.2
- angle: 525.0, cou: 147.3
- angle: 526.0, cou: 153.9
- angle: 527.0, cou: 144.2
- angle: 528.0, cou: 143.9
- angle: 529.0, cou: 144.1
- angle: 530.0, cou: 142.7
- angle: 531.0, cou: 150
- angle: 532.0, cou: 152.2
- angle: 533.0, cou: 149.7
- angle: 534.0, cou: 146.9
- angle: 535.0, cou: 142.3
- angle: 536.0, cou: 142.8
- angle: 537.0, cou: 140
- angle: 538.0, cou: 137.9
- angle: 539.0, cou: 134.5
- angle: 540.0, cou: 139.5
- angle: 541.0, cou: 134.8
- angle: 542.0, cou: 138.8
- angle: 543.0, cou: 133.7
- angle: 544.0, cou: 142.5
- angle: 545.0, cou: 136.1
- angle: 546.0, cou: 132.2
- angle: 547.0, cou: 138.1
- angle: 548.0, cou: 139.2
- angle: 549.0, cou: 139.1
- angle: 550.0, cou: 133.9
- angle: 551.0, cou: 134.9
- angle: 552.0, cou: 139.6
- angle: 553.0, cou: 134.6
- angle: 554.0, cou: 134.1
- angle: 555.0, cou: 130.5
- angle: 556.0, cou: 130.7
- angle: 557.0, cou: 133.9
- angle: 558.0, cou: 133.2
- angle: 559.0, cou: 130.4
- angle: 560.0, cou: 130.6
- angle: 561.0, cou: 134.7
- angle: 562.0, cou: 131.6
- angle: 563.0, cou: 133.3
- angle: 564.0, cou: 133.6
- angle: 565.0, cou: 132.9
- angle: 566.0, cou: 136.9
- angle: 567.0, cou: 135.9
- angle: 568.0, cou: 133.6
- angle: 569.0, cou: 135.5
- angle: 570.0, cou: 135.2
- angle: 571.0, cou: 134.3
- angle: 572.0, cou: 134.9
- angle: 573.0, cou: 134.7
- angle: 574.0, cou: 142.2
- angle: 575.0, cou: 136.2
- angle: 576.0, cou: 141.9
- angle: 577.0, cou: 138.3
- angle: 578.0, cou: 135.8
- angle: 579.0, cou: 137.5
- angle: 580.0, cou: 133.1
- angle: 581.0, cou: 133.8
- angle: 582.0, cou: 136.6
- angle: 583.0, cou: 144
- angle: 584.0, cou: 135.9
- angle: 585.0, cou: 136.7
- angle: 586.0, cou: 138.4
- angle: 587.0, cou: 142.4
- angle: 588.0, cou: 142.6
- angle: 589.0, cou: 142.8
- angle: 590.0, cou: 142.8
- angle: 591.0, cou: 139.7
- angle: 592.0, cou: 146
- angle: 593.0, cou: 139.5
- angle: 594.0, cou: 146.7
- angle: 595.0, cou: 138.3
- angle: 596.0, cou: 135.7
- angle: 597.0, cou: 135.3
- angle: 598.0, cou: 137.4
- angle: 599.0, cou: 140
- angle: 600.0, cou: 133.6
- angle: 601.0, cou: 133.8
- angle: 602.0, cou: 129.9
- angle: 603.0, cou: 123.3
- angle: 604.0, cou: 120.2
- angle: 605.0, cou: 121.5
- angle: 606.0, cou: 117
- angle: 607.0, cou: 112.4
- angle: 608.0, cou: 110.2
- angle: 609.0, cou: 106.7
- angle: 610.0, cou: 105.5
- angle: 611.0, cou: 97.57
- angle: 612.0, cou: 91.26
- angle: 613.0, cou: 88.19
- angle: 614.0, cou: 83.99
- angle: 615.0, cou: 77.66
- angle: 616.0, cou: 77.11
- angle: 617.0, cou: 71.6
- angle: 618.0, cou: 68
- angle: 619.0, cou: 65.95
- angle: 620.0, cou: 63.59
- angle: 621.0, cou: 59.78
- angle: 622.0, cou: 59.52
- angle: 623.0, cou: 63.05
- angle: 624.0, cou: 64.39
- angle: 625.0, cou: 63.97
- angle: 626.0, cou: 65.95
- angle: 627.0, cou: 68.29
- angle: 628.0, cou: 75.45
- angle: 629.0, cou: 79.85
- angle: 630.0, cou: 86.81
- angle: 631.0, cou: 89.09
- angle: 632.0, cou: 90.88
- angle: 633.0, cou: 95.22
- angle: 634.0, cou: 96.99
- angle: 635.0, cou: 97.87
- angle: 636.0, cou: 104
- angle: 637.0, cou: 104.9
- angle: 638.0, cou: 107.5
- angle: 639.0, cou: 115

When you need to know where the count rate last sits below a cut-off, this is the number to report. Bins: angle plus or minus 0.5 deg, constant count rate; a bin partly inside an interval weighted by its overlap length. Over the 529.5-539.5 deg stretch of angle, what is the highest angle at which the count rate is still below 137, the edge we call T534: 539.0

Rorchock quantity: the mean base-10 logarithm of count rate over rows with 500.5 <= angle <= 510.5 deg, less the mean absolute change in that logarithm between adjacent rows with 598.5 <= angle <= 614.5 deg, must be 2.12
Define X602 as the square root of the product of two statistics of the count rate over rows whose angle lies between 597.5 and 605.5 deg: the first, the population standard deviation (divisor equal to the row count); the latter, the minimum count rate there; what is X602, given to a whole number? 29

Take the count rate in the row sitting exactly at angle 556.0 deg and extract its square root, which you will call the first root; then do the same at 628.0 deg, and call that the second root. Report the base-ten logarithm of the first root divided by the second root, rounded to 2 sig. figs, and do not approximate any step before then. 0.12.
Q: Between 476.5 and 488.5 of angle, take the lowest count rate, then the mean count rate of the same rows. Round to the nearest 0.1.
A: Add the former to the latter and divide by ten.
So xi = 31.0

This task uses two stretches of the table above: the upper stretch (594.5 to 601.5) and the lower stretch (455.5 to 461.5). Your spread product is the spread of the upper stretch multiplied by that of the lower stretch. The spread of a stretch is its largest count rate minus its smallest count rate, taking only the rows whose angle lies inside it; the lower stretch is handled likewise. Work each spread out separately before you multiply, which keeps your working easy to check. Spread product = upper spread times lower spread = 61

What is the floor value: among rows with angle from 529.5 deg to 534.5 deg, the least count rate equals 142.7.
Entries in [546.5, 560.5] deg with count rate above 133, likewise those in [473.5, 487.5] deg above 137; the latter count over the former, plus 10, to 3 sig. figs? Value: 11.4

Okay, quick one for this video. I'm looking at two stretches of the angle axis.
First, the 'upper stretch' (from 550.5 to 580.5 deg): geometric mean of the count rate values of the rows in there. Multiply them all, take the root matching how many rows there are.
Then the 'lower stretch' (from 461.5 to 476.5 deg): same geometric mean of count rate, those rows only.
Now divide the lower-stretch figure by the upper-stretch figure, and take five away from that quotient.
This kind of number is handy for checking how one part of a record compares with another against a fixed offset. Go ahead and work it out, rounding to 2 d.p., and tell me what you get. -3.81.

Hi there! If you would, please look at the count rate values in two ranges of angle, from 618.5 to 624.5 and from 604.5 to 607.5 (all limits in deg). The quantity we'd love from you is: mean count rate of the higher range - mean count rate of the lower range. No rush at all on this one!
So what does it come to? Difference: -54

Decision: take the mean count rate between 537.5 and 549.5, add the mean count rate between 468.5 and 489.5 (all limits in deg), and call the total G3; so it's 295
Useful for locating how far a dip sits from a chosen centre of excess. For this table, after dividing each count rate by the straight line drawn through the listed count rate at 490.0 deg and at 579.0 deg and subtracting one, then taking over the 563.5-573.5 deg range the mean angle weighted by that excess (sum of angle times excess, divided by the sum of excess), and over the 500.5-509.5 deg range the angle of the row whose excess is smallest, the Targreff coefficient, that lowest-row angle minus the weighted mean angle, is -67.1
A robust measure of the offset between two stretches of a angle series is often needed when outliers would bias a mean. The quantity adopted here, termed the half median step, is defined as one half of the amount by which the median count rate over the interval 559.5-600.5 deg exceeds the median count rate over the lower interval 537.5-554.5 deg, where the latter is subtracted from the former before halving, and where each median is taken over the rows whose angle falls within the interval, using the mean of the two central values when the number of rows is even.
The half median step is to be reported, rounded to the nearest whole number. 0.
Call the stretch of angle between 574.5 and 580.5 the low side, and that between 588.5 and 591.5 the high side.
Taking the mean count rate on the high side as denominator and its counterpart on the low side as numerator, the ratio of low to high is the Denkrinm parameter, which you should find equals 0.97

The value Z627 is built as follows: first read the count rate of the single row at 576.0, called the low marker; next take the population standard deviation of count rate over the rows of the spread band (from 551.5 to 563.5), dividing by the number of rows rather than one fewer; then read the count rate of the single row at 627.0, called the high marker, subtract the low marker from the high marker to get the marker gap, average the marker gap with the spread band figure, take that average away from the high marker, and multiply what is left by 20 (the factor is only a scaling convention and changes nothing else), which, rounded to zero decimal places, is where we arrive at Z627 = 2077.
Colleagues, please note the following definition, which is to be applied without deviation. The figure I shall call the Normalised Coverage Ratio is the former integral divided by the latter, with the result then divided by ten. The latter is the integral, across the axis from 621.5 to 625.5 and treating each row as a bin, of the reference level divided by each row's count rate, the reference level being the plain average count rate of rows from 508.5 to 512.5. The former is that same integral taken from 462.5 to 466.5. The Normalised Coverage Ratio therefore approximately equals 0.040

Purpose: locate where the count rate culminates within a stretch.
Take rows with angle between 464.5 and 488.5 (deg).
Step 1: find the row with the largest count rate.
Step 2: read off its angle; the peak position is 467.0 deg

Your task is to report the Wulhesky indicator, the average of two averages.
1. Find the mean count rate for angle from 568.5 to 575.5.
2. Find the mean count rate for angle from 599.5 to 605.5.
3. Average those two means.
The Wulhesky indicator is 132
